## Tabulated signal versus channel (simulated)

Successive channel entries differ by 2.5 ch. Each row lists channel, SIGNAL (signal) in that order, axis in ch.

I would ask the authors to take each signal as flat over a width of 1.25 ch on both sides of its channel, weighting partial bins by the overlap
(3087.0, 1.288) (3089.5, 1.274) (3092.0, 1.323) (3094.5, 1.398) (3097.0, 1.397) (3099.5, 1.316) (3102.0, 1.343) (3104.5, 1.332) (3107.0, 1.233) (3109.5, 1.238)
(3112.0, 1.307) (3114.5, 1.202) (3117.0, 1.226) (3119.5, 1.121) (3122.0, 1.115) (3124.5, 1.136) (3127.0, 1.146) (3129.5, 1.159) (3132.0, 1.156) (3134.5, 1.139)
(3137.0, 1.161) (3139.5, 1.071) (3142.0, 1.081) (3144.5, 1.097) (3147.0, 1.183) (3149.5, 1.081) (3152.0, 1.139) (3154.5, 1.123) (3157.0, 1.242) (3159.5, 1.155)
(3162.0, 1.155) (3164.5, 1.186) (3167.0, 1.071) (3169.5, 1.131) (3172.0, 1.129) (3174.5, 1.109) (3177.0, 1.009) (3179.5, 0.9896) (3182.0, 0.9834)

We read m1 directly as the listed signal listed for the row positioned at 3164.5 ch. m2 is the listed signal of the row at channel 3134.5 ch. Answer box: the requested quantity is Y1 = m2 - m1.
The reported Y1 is 0.0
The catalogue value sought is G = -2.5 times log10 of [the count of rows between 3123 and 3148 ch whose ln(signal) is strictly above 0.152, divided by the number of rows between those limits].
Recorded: 2.5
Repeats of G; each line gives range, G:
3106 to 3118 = 0.0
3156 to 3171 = 1.2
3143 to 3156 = 1.7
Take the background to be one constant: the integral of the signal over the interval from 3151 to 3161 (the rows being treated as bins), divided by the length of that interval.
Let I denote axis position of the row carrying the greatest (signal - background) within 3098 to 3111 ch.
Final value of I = 3102.0 ch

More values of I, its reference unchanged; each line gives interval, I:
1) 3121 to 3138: 3137.0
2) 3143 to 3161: 3157.0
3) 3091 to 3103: 3094.5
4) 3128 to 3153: 3147.0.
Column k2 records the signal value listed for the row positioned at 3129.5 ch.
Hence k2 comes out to 1.159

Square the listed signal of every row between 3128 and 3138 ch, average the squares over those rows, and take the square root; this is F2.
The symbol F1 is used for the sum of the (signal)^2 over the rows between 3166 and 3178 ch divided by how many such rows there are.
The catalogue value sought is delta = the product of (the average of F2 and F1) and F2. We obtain 1.35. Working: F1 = 1.19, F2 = 1.15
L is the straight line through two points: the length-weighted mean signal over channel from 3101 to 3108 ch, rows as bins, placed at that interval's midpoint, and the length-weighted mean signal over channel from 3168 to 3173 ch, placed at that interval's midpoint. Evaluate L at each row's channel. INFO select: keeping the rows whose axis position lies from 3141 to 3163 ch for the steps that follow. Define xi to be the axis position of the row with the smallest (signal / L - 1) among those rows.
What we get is 3142.0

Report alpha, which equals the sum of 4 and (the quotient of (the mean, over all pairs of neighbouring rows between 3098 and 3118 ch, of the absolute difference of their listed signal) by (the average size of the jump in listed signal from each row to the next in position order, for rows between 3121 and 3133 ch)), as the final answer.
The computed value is 8.1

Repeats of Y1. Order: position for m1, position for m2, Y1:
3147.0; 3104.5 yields 0.1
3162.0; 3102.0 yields 0.2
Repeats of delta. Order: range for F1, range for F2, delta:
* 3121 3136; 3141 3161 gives 1.39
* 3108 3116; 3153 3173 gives 1.56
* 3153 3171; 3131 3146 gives 1.37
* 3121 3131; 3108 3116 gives 1.59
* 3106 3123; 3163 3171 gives 1.46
